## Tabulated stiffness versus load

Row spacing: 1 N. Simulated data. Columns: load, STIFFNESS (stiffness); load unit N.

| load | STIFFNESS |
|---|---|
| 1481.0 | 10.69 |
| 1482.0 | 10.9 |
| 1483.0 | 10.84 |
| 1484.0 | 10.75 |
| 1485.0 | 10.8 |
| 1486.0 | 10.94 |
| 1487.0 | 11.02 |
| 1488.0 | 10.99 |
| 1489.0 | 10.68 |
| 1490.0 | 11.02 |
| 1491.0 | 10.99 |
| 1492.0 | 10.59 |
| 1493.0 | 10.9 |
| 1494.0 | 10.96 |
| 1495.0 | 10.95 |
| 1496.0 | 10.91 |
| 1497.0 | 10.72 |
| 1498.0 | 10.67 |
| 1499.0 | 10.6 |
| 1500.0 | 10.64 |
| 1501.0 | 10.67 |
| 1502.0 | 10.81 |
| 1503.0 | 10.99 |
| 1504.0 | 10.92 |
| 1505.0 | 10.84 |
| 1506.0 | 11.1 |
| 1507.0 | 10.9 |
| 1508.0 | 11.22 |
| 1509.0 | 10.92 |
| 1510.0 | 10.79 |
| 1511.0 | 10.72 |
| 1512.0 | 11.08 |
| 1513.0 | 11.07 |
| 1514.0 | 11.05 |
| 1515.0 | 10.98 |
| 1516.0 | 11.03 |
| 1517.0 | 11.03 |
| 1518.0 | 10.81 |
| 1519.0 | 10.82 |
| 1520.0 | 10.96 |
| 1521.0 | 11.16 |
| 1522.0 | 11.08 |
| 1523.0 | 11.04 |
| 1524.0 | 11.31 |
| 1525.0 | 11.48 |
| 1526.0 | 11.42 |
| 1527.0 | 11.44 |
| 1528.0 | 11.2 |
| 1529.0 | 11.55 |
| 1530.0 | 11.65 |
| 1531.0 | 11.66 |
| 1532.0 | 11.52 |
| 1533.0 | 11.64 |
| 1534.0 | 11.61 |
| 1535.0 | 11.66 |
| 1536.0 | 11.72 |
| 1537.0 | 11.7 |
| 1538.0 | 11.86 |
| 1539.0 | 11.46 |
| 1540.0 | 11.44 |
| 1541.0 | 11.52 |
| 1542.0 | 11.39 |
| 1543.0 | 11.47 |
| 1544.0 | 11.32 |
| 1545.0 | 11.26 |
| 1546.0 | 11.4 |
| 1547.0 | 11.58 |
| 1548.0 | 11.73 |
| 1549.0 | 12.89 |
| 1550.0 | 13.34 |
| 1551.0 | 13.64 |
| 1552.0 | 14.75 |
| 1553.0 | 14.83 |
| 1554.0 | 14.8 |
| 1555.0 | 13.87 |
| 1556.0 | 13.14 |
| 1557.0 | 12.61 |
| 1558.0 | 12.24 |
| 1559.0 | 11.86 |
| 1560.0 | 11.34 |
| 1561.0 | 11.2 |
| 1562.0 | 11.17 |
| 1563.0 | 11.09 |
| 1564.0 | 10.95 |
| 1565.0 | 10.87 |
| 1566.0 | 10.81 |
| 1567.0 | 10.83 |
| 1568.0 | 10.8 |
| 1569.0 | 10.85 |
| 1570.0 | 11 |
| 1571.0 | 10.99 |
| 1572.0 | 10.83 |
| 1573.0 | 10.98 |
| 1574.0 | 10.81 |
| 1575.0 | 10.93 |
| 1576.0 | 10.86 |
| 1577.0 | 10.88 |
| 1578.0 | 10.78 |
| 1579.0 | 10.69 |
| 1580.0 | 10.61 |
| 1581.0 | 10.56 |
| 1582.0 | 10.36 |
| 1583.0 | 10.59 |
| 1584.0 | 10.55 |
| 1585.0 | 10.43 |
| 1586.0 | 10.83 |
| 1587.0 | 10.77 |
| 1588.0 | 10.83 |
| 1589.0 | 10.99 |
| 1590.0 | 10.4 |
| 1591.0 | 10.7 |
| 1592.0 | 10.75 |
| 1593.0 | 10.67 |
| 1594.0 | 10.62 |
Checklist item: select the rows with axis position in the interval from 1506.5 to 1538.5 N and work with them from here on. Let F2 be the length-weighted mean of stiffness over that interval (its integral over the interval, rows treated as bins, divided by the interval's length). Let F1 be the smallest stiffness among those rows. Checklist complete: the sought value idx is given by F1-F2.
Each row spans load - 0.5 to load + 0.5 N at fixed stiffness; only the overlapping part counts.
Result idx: -0.53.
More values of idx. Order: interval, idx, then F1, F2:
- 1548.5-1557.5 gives -1.15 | 12.61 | 13.8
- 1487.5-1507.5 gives -0.25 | 10.59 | 10.8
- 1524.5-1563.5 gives -0.95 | 11.09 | 12.0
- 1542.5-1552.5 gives -1.08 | 11.26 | 12.3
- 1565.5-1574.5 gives -0.08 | 10.8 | 10.9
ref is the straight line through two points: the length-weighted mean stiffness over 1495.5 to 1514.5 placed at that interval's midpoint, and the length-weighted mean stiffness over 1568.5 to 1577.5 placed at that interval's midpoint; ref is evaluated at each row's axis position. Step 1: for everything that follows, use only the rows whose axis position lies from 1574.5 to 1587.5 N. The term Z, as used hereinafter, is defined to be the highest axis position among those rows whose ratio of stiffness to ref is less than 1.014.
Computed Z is 1587.0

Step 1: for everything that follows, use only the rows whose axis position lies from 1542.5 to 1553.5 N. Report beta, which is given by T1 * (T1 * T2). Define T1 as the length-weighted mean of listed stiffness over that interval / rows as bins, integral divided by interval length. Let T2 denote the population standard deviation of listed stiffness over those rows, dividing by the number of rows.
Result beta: 209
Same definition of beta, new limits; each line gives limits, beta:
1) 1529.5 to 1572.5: 154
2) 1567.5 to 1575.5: 9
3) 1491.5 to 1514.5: 20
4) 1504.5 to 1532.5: 33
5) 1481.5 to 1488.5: 11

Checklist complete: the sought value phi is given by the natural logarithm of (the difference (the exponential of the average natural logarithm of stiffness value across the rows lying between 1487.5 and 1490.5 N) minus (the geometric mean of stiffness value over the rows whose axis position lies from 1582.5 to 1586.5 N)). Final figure -1.22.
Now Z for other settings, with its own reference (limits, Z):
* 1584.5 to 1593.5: 1593.0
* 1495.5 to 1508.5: 1507.0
